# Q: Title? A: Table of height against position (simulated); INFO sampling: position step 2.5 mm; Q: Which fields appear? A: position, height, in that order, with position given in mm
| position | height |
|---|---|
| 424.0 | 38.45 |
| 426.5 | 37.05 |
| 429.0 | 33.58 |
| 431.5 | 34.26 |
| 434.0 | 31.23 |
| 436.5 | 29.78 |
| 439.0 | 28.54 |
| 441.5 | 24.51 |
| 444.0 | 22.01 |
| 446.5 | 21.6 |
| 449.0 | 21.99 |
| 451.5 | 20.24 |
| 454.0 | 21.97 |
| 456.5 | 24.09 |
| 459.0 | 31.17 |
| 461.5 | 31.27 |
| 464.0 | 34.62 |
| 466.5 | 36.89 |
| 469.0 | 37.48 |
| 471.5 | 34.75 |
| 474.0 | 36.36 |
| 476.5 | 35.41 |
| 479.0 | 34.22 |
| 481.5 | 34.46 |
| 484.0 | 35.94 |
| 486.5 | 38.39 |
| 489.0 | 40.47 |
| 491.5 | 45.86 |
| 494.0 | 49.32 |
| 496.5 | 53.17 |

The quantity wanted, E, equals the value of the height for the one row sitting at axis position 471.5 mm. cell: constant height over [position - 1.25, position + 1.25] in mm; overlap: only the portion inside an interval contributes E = 34.75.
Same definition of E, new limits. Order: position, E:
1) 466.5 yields 36.89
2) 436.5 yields 29.78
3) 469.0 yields 37.48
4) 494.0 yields 49.32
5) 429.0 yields 33.58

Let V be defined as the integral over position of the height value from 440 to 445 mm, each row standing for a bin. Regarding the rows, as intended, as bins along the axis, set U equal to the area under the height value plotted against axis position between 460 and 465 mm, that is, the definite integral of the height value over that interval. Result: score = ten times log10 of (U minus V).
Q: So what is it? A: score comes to 17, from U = 164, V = 118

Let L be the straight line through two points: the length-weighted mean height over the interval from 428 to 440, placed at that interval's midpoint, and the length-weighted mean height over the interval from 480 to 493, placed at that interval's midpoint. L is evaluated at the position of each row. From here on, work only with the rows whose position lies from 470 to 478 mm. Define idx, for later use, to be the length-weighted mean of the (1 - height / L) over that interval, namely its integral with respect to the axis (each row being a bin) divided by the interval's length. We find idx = 0.0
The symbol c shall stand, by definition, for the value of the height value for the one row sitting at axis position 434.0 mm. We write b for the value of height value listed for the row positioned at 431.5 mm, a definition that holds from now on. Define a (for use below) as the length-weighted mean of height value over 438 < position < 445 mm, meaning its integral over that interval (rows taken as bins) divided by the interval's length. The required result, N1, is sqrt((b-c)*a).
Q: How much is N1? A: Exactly 9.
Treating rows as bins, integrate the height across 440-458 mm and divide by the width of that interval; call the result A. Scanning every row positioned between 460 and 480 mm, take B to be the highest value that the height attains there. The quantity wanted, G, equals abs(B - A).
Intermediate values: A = 23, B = 37.48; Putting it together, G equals 15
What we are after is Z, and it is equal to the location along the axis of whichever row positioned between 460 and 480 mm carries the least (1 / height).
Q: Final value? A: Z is 469.0 mm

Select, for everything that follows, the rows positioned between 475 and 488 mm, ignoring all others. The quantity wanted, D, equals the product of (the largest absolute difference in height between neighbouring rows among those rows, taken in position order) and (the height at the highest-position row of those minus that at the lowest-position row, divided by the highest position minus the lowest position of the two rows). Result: 1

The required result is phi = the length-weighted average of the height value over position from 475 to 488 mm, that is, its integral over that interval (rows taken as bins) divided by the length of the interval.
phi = 36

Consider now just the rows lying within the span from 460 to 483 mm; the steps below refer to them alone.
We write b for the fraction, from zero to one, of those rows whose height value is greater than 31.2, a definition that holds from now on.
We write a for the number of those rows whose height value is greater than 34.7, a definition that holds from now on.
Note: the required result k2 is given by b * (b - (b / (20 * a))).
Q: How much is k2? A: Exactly 0.99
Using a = 5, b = 1.0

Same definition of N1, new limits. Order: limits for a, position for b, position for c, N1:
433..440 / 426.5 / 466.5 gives 2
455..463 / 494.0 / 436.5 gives 24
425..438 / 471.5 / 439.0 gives 14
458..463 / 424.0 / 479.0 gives 12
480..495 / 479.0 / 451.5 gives 24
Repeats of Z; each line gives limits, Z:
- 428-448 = 431.5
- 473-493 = 491.5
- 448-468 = 466.5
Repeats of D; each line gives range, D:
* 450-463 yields 8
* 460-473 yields 1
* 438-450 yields -3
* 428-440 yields -2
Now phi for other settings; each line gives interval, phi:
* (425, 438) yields 33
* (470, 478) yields 36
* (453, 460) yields 26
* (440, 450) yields 23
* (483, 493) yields 40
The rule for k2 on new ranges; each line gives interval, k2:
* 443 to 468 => 0.09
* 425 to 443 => 0.31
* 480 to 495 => 0.99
